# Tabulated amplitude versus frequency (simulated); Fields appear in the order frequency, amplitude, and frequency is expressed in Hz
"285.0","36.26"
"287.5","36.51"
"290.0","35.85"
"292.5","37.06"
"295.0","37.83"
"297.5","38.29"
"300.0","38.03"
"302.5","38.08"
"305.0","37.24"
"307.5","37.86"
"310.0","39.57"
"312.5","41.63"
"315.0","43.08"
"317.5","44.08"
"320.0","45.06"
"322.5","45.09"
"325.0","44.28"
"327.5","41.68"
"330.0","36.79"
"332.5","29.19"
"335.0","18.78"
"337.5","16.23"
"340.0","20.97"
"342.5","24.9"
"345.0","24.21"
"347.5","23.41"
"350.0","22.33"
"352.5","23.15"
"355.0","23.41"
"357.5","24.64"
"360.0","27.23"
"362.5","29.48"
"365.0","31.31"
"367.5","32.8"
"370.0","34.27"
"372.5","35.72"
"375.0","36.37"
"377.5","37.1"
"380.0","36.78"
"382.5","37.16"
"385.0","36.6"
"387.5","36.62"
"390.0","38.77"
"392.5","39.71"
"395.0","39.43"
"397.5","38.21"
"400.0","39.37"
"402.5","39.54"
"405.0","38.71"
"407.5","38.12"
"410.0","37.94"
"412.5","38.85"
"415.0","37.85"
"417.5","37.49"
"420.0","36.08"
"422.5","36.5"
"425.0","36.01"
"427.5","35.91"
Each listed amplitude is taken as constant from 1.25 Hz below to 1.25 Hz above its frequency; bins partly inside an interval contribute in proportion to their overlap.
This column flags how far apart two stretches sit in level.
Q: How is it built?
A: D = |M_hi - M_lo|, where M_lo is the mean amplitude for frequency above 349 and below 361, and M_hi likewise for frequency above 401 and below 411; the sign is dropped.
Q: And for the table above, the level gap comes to 14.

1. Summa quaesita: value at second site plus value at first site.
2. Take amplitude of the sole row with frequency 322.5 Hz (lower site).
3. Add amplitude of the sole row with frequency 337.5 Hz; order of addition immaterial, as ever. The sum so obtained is 61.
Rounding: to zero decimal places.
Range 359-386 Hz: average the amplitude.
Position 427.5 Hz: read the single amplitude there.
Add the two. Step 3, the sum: 70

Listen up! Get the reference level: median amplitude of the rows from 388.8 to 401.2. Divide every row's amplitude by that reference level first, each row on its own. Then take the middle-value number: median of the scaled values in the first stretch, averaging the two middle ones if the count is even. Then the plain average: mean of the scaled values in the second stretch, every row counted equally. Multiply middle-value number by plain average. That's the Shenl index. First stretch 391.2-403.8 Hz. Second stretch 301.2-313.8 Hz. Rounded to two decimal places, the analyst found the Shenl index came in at 0.99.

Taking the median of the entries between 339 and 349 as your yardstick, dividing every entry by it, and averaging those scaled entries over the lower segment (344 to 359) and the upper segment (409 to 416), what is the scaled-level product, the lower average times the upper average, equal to 1.59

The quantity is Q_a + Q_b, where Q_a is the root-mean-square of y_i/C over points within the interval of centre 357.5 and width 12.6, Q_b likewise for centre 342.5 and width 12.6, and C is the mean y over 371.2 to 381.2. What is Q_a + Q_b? 1.31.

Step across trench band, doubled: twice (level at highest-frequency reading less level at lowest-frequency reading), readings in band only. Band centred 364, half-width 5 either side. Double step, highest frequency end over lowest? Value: 11.1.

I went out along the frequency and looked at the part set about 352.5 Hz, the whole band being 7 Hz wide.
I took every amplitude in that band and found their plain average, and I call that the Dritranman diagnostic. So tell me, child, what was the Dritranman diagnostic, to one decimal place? 23.0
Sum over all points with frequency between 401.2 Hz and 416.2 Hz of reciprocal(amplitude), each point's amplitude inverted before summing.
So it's 0.156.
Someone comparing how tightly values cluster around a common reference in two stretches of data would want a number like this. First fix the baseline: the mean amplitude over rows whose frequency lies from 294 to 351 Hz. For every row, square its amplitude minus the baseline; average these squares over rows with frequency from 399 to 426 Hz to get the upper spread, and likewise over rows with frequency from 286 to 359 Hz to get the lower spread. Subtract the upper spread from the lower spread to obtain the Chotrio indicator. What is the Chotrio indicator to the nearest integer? 65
